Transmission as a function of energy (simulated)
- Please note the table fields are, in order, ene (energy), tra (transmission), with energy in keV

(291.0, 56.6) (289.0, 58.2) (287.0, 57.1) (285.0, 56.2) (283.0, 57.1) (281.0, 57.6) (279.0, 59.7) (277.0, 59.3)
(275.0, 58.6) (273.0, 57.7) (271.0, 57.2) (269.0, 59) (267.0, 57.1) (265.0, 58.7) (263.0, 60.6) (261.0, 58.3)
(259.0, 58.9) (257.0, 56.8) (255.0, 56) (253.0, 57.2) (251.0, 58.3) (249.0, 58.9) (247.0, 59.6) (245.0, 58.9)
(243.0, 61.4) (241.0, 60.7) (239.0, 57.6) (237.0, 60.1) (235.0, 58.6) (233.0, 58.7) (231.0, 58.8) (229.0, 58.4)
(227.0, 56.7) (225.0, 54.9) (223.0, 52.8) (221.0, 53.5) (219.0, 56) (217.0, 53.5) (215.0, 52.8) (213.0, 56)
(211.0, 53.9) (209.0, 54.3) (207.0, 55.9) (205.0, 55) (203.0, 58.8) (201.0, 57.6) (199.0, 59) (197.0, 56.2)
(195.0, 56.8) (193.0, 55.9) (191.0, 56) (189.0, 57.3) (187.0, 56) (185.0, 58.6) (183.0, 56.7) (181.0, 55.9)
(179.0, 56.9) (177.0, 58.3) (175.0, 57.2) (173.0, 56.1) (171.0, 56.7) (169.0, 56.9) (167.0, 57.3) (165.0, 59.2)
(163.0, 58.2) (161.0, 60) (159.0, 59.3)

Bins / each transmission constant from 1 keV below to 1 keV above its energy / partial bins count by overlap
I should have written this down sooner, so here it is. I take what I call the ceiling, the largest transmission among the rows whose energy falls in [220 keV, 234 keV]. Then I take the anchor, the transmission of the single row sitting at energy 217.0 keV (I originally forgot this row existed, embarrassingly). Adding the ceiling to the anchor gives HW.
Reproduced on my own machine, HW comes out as 112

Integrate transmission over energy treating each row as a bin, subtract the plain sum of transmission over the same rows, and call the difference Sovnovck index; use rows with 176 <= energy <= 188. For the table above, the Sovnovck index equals 342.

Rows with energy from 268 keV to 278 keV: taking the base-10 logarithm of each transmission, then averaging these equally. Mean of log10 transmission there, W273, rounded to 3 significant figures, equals 1.77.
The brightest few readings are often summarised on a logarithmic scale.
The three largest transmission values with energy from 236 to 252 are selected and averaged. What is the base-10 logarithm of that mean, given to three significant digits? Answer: 1.78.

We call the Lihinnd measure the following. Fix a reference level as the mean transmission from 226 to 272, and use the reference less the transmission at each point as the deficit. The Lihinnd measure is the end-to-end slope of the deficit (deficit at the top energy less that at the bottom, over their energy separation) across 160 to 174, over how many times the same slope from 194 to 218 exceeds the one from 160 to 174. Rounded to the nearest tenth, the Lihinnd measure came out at 0.7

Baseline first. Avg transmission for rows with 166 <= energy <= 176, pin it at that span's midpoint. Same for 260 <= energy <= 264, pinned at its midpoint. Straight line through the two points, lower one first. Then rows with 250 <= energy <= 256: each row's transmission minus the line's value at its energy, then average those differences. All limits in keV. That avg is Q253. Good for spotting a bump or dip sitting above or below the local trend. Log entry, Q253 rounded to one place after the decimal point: -2.0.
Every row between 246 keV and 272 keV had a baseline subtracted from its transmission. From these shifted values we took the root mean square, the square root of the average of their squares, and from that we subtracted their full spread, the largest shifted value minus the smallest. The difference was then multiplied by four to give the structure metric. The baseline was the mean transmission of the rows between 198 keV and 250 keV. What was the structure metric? -11.6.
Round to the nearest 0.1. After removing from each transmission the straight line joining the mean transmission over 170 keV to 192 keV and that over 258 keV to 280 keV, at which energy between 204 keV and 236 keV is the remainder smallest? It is 223.0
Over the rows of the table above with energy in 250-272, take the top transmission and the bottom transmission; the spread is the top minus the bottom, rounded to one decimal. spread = 4.6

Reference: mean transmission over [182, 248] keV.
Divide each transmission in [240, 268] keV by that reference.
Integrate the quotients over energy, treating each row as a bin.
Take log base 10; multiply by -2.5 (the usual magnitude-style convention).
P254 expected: -3.65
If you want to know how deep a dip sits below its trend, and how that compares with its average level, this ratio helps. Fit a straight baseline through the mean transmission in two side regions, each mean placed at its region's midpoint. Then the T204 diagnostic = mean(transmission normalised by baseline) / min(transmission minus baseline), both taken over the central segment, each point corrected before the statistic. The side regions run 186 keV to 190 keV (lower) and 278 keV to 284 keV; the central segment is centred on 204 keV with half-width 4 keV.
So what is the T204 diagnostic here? -0.52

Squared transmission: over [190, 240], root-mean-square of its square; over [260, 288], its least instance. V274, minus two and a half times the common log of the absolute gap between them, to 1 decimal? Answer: -3.5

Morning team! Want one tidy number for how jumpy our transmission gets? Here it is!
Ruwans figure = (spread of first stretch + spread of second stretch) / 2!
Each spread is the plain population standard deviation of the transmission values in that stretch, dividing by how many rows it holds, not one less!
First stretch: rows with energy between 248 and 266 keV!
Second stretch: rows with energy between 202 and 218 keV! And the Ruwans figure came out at 1.53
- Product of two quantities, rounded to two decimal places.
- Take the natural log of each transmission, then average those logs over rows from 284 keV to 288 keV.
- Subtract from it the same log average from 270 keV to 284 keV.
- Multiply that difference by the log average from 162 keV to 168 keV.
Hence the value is -0.11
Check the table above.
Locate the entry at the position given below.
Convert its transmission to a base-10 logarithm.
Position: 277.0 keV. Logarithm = 1.77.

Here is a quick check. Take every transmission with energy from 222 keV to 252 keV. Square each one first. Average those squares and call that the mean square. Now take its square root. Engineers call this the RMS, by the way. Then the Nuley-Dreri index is 58.3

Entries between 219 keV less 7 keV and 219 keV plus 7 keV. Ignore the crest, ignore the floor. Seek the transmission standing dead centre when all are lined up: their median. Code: 53.5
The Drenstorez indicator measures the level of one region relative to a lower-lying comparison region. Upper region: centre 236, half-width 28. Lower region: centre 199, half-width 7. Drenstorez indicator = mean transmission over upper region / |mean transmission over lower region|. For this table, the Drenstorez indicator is 1.00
